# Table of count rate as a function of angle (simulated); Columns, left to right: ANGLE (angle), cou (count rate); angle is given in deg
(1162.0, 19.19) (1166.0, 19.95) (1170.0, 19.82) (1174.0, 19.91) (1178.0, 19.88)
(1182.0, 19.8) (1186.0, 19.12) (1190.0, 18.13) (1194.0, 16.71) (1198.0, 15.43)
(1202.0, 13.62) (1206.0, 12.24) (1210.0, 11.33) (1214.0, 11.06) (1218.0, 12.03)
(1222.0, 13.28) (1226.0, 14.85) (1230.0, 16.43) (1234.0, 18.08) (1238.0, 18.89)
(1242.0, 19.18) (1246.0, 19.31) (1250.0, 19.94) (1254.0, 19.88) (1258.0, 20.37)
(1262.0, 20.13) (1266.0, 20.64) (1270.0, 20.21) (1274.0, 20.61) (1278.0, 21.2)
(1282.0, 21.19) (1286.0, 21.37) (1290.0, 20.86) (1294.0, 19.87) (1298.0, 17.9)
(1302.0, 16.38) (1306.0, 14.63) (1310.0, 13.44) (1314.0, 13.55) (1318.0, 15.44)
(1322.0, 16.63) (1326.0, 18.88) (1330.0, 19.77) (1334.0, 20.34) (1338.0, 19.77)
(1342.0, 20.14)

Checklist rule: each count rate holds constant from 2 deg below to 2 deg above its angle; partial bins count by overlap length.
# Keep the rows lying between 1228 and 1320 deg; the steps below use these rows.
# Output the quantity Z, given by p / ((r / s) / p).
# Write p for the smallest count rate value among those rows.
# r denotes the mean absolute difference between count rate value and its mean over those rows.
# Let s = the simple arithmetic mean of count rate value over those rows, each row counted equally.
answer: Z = 1648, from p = 13.44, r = 2.05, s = 18.7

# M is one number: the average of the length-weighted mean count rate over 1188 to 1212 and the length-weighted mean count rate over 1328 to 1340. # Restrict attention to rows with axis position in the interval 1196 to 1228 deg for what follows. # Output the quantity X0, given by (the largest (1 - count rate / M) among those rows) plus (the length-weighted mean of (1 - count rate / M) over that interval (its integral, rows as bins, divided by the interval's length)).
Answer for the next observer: 0.6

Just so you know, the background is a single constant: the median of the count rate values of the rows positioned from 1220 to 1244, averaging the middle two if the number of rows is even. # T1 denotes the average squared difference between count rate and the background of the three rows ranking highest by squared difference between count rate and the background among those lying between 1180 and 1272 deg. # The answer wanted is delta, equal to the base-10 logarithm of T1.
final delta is 1.5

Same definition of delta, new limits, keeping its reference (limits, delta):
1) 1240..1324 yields 1.2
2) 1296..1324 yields 1.1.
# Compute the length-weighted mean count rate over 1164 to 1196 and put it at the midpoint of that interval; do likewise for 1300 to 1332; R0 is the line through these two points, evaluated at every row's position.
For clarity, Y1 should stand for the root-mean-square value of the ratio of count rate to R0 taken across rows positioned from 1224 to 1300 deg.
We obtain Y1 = 1.14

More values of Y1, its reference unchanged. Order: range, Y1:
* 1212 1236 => 0.80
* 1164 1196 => 1.00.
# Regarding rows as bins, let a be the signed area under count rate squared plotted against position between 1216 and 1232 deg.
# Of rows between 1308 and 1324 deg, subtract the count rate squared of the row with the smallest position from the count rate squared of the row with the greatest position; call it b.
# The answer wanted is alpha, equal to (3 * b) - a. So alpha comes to -2958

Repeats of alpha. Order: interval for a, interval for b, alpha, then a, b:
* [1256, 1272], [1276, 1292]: -6661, 6618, -14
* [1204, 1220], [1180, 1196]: -2519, 2181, -113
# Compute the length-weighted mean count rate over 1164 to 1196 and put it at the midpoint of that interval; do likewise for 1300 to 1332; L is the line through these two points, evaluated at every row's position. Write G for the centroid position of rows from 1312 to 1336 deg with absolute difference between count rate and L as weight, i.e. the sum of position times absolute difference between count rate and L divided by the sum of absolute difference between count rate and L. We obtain 1326.9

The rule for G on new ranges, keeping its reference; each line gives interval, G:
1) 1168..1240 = 1210.3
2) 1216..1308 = 1260.6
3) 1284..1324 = 1298.7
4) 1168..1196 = 1185.6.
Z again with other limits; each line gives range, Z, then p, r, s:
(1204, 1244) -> 656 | 11.06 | 2.75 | 14.7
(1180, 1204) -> 1689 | 13.62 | 1.88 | 17.1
